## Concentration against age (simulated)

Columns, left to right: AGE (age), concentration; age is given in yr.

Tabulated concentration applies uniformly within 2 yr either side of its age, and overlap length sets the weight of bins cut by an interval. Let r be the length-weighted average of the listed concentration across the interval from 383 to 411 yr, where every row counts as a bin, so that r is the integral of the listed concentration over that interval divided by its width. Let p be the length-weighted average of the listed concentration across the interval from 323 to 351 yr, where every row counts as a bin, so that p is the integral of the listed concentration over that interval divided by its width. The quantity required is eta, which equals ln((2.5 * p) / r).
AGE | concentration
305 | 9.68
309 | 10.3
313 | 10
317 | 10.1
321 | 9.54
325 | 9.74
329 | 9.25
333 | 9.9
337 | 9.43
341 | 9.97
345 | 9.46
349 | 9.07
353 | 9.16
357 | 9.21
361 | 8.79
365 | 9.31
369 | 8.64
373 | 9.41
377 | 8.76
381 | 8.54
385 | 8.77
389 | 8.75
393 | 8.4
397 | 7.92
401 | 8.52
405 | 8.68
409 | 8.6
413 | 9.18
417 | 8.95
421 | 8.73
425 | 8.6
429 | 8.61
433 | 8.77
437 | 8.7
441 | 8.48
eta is 1.03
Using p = 9.5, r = 8.52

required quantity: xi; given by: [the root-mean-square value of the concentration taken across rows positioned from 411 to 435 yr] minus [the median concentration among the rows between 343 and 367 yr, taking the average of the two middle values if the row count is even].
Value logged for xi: -0.4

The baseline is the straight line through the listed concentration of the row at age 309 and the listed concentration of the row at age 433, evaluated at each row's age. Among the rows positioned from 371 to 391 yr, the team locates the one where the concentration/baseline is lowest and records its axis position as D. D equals 381 yr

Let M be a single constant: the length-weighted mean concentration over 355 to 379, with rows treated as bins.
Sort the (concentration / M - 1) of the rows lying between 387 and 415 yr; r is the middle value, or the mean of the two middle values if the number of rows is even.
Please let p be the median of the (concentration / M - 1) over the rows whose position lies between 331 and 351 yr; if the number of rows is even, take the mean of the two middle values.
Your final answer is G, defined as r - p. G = -0.10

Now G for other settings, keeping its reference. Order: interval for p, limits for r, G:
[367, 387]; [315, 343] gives 0.11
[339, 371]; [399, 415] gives -0.06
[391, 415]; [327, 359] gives 0.09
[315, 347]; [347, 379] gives -0.06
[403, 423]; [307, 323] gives 0.15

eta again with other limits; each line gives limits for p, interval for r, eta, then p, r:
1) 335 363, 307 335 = 0.86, 9.3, 9.83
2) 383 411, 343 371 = 0.85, 8.5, 9.09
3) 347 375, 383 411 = 0.98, 9.1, 8.52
